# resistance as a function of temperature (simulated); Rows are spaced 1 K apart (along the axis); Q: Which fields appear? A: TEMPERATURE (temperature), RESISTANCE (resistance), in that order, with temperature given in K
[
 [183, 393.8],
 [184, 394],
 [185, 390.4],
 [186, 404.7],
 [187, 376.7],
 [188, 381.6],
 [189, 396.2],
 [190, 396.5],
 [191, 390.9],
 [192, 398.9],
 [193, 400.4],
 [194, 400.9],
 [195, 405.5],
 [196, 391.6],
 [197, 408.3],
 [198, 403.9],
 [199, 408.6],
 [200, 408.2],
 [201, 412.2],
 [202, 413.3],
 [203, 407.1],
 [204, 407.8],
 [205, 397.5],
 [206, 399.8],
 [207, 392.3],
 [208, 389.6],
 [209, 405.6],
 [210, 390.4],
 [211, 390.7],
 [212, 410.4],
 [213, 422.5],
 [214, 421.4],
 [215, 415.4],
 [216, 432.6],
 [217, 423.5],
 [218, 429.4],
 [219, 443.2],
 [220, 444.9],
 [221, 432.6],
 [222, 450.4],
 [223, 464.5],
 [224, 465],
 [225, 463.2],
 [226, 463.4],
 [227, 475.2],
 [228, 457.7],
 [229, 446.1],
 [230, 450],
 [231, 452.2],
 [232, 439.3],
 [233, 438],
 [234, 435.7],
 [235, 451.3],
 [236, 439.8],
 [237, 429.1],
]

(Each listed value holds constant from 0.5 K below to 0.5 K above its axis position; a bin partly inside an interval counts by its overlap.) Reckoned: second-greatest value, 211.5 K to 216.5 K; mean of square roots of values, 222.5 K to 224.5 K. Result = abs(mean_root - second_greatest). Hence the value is 401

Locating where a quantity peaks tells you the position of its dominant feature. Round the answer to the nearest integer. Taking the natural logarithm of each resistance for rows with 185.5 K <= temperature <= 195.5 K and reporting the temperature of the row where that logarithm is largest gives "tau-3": 195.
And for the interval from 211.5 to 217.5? 216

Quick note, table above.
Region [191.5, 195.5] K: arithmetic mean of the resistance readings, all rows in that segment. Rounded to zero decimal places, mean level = 401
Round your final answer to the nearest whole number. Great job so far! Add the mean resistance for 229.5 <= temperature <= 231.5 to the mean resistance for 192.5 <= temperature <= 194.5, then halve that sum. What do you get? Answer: 426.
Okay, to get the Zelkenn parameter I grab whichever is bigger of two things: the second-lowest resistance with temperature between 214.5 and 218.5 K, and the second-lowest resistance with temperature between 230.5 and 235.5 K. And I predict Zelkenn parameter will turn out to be 438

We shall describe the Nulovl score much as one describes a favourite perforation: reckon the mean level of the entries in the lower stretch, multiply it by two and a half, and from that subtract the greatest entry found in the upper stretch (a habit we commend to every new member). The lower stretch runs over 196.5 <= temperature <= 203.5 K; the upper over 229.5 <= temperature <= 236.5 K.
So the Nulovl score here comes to 569.8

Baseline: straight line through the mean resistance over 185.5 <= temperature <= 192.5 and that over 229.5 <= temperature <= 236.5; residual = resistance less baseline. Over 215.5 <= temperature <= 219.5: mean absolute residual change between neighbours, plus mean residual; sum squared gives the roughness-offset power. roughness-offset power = 249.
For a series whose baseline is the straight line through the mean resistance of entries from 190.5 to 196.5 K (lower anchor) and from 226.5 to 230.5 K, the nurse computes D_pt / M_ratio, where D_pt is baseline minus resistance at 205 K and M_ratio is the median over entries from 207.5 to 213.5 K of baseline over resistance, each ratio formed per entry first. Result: 19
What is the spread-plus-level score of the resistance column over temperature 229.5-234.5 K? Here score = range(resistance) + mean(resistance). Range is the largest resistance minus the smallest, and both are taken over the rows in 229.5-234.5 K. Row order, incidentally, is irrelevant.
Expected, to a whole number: 460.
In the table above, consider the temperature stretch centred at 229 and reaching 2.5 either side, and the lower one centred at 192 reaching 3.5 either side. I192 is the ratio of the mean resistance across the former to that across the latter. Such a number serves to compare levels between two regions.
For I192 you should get 1.14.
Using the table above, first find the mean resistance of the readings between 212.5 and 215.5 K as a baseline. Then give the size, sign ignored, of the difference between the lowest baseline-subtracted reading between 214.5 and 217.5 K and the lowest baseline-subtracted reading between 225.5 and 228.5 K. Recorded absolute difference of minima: 42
